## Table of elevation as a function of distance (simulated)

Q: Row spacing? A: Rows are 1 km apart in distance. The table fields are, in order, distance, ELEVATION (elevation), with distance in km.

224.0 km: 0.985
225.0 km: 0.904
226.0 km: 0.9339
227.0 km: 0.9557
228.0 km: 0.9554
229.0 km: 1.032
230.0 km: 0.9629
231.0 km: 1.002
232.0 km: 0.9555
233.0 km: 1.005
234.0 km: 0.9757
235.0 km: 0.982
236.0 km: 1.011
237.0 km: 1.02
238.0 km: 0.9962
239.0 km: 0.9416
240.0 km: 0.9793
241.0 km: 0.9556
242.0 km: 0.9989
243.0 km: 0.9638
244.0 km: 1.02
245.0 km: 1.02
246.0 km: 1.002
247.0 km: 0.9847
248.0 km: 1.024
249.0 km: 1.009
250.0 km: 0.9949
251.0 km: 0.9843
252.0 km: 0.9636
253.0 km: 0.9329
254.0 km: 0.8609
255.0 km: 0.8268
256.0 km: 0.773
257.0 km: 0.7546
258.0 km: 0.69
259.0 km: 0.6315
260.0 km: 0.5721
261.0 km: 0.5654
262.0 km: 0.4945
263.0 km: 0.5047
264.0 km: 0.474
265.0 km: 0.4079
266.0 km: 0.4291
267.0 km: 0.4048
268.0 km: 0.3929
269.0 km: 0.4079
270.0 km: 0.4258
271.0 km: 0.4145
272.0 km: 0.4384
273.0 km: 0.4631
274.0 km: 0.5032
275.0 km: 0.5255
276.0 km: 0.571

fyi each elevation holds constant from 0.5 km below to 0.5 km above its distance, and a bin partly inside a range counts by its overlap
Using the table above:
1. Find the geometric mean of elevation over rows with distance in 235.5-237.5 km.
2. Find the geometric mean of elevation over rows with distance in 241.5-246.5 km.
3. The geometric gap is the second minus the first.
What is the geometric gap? 0.0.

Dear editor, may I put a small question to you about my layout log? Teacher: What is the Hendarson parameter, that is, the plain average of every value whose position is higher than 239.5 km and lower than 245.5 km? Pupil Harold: 1.0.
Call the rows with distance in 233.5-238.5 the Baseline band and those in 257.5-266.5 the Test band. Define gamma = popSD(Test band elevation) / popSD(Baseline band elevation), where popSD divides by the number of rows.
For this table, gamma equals 5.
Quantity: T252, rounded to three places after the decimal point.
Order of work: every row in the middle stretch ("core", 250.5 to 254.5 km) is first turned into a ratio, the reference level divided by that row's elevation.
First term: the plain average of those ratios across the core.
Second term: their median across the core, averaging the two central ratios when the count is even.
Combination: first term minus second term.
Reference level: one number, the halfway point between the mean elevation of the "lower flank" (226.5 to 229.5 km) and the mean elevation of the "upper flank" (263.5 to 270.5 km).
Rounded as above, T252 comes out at 0.012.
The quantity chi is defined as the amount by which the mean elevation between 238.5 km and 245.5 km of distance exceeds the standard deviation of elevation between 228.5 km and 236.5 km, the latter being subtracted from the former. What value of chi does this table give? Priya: 0.96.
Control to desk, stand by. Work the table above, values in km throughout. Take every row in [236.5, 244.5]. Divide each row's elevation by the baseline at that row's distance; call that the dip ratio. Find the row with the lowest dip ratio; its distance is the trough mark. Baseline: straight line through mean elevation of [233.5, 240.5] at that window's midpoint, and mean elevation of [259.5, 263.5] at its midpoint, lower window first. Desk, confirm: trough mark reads 239.0 km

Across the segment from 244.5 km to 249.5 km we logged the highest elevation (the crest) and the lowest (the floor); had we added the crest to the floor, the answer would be 2.01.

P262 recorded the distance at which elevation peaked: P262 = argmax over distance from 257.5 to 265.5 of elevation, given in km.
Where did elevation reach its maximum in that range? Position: 258.0 km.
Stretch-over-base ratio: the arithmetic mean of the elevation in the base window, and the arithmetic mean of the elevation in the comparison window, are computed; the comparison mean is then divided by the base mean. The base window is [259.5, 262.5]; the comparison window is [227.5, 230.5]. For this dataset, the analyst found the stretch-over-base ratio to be 1.81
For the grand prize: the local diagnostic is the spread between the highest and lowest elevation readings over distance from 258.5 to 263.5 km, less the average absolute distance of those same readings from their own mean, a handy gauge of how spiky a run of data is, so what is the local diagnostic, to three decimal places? 0.094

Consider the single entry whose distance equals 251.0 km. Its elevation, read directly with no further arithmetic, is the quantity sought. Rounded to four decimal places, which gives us 0.9843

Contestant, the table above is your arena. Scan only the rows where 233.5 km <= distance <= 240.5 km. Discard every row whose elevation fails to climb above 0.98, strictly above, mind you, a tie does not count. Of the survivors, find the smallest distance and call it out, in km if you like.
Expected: 235.0 km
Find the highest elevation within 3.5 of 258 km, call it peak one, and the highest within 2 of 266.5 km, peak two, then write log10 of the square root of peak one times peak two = -0.23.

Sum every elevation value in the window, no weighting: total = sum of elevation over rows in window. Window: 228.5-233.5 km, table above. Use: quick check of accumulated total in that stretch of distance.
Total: 5.0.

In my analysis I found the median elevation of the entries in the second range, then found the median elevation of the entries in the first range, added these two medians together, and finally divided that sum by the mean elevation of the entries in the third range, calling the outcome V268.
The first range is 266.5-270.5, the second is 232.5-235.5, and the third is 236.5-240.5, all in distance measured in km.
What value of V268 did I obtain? 1.41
